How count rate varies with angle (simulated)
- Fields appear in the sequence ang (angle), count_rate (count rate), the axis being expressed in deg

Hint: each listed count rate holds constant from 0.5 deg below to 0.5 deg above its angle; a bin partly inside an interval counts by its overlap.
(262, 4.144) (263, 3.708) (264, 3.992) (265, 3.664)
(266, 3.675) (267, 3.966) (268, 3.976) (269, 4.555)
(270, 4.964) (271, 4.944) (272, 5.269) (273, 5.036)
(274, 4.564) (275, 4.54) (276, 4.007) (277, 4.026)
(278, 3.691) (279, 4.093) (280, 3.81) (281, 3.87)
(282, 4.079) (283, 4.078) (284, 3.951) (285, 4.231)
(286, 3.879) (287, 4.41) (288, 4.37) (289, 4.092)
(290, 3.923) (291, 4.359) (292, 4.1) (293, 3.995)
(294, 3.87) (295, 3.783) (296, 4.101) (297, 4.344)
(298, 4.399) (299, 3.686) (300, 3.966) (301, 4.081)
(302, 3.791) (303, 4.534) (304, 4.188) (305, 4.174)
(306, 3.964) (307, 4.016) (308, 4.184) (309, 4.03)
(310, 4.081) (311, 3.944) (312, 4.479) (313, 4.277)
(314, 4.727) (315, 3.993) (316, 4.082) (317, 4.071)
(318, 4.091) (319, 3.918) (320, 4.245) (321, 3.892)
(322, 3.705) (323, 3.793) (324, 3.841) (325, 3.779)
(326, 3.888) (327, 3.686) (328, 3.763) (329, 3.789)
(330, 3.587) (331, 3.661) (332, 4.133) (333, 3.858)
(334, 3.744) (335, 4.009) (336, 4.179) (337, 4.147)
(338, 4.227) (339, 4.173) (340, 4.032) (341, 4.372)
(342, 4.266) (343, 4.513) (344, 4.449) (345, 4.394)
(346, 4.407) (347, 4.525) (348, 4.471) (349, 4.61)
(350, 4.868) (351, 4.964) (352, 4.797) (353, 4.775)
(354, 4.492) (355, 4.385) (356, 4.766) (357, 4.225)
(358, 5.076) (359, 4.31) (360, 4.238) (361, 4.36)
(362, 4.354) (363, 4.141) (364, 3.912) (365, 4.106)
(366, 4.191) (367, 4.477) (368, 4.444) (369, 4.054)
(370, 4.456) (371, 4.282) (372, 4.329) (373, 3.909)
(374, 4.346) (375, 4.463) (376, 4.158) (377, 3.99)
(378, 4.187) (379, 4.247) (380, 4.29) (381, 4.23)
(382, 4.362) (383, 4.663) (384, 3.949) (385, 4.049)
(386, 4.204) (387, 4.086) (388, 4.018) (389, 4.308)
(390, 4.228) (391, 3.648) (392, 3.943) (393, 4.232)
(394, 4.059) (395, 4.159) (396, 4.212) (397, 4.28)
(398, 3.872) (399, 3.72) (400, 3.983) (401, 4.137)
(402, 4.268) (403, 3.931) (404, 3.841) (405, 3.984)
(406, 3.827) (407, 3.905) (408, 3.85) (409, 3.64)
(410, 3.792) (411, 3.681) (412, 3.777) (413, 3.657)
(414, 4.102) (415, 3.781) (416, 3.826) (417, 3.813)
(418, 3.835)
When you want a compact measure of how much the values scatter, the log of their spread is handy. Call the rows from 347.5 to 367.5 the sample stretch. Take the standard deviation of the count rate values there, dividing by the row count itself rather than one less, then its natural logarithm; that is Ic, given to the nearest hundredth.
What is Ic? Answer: -1.18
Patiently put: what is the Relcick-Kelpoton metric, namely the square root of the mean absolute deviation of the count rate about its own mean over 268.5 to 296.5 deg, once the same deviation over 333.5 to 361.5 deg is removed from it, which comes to 0.32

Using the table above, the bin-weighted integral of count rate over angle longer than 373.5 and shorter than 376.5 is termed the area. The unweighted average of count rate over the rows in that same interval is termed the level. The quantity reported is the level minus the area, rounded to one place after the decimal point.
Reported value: -8.6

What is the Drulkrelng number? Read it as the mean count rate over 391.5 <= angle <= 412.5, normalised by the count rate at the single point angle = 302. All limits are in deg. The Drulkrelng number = 1.04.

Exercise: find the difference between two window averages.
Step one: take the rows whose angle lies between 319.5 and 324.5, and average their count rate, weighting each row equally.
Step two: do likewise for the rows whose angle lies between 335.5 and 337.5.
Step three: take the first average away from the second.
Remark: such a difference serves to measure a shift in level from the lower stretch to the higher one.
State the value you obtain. 0.3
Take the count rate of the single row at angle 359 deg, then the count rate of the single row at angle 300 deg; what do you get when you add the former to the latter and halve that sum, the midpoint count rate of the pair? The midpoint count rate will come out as 4.1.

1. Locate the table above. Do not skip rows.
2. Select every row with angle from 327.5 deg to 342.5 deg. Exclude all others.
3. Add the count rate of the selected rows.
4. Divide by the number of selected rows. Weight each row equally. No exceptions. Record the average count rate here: 4.00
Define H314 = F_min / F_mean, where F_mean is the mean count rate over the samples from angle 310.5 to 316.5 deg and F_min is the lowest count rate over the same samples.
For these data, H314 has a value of 0.928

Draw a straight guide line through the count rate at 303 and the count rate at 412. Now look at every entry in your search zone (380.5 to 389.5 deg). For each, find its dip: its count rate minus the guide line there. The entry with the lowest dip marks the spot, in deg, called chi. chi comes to 384 deg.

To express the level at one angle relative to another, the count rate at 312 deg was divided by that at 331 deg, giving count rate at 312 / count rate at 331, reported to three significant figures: 1.22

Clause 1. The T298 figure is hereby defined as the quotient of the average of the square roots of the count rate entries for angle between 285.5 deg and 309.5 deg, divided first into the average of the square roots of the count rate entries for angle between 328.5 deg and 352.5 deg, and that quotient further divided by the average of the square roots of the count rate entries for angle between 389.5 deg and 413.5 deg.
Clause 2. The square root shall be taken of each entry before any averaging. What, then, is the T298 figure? 0.513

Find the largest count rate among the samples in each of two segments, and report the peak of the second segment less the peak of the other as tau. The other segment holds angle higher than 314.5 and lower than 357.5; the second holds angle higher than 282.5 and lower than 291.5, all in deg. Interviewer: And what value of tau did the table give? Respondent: -0.6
